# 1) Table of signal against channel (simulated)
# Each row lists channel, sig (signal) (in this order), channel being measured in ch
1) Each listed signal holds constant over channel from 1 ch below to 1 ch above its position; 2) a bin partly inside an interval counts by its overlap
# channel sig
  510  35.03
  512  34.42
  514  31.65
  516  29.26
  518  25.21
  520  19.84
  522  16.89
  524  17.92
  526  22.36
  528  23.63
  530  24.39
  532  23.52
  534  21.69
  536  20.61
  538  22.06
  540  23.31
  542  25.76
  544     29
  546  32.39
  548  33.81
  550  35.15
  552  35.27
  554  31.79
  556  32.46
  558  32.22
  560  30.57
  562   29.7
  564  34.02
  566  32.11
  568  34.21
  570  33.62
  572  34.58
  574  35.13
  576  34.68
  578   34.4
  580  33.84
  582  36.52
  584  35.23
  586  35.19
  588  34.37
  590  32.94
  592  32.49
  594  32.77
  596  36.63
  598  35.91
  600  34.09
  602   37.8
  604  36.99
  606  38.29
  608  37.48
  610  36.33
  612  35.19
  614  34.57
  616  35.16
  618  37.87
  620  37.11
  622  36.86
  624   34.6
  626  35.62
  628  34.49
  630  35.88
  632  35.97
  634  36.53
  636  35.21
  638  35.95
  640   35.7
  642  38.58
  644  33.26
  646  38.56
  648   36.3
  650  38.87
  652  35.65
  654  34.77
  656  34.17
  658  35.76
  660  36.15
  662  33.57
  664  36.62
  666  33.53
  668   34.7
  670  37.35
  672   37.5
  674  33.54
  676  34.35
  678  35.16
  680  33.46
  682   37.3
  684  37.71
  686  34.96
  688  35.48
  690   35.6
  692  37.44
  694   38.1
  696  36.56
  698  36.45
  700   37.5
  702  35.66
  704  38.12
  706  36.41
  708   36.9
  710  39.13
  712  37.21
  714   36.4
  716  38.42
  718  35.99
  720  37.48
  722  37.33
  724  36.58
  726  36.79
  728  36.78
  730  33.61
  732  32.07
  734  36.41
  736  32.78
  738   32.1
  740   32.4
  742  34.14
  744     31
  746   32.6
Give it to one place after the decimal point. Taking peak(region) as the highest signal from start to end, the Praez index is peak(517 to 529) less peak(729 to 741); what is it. -11.2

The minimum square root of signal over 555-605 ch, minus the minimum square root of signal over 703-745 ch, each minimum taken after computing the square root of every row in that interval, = -0.12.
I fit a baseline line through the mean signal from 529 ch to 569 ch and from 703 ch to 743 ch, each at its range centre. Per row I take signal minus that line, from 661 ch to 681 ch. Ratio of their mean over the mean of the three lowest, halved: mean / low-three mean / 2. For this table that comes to -1.3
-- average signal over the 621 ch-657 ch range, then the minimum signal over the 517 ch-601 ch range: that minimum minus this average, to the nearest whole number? -19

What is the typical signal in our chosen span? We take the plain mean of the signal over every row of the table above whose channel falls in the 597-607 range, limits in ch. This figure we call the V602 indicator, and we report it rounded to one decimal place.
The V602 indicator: 36.6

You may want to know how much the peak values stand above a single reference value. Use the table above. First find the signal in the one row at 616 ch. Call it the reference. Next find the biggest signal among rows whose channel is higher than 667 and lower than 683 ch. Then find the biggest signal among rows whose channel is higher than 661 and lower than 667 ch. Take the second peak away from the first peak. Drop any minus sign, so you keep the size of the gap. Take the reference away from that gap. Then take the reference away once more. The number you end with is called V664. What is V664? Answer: -69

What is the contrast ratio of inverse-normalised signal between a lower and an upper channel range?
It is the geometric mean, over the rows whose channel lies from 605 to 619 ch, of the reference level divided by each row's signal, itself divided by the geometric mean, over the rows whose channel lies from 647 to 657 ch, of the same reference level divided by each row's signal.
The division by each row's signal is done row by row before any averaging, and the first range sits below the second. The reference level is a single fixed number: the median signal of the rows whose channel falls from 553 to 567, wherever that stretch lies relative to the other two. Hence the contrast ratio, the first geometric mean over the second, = 0.99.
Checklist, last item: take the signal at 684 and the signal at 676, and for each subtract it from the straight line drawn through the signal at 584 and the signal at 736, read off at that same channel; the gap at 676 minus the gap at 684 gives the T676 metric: 3.5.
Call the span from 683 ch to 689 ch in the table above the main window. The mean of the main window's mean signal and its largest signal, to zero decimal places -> 37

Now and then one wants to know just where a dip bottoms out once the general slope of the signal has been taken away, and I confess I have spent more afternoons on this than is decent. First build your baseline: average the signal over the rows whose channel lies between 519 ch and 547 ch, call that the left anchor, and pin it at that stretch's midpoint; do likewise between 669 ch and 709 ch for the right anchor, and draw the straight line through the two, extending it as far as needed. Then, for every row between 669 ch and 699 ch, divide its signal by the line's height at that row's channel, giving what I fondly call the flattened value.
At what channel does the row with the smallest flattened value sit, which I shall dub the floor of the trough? 680 ch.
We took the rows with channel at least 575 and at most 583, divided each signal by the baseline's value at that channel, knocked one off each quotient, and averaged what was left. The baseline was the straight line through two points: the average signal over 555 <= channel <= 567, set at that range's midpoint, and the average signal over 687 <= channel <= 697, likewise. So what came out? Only 0.072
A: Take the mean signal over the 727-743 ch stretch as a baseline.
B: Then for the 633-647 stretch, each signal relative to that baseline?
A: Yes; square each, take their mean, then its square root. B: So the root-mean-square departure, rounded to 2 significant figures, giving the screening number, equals 3.0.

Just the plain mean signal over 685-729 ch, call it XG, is 36.9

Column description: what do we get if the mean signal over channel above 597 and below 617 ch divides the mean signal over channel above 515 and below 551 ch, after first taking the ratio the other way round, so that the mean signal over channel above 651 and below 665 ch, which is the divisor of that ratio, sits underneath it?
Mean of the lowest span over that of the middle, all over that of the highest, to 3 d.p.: 0.019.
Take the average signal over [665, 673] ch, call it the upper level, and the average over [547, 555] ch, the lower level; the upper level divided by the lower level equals 1.05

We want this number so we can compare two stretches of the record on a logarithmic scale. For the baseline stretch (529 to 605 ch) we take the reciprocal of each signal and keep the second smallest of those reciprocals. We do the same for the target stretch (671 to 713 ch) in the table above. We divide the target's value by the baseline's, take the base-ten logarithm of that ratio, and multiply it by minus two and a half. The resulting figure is 0.033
